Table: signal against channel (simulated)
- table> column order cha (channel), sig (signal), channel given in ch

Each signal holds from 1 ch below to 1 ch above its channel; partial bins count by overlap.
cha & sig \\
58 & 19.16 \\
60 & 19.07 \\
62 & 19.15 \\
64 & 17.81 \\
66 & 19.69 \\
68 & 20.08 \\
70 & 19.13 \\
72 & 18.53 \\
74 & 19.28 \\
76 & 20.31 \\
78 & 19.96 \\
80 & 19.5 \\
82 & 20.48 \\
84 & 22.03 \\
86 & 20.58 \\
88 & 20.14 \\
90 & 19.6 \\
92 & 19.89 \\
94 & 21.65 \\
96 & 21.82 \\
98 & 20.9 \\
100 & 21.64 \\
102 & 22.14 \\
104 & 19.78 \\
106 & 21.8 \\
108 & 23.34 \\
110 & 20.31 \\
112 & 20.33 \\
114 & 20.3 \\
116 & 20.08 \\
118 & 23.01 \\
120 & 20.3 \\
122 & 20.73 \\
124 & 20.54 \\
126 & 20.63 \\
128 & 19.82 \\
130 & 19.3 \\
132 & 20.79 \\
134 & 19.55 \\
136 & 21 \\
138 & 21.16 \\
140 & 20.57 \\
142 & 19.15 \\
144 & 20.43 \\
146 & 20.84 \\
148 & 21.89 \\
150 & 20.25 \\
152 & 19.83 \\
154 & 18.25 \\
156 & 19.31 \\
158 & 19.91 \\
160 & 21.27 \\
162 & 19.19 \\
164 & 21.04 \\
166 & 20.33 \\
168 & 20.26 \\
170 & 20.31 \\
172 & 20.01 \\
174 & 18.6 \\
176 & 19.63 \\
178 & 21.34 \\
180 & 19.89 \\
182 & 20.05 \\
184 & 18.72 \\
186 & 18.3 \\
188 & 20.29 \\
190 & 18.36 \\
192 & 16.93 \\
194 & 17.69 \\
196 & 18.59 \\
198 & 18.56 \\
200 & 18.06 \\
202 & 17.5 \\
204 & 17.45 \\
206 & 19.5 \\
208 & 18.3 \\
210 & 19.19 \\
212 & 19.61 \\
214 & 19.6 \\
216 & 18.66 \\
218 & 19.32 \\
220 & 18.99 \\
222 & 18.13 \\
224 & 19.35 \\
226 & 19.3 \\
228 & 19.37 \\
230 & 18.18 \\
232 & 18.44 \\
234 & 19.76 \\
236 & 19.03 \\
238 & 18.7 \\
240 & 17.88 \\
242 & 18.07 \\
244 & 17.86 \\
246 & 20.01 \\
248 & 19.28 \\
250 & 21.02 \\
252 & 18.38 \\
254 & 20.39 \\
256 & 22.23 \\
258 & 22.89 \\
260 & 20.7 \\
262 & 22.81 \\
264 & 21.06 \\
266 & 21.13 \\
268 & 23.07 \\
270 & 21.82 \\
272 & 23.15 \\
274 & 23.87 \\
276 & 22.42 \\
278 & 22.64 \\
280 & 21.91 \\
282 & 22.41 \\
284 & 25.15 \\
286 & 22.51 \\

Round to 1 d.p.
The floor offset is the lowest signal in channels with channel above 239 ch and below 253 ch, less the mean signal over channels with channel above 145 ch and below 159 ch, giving -2.2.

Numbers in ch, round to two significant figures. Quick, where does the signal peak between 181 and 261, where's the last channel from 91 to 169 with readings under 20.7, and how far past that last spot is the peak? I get 90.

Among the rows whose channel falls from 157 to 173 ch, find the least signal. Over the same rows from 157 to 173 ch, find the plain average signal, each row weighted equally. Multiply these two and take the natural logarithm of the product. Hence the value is 5.96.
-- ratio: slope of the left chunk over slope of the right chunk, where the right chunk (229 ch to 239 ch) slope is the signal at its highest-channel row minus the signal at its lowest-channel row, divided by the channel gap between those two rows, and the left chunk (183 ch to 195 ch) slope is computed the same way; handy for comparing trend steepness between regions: -1.6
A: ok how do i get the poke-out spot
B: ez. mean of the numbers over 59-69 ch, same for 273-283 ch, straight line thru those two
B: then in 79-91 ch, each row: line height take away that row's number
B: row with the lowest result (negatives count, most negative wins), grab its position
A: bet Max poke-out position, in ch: 84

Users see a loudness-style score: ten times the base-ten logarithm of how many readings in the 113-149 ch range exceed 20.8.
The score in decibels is 7.0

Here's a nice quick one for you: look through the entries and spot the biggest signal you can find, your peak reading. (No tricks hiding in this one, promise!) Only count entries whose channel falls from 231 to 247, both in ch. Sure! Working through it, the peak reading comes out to 20.01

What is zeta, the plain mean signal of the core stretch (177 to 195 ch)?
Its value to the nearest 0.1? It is 19.1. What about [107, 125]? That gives 21.0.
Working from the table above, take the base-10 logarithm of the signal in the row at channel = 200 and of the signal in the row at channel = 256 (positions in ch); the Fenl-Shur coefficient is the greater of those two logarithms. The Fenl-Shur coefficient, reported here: 1.347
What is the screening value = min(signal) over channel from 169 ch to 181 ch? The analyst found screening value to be 18.6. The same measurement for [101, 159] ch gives 18.25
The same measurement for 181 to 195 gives 16.93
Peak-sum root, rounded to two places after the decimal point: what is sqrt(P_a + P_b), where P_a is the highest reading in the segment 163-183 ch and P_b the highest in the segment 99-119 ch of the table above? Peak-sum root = 6.68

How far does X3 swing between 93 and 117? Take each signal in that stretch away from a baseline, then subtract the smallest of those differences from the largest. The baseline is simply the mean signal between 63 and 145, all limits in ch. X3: 3.6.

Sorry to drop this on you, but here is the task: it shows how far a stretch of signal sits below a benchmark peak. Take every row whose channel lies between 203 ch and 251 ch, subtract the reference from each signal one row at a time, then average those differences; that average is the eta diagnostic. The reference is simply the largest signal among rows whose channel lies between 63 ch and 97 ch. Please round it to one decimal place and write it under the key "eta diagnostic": -3.1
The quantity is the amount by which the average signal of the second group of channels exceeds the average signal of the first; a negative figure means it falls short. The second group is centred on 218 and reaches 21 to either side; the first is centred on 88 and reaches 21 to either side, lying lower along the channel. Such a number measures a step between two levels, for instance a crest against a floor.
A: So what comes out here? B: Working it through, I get -1.79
